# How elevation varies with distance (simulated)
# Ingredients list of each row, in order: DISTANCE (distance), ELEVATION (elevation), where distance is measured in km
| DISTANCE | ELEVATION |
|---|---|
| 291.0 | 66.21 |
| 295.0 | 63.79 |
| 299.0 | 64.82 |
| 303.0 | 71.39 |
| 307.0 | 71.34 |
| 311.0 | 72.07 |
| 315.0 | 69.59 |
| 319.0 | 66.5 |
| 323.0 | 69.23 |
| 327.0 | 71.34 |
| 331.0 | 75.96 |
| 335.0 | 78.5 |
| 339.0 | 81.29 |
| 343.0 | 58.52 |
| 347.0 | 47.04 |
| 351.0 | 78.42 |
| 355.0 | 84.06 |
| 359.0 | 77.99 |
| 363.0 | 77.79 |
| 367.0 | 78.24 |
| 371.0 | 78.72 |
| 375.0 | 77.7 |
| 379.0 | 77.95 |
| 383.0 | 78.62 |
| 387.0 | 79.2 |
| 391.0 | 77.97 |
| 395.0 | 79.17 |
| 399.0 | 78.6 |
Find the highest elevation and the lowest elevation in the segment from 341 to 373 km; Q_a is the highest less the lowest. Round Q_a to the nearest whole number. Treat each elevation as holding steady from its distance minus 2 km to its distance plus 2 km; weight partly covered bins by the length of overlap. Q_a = 37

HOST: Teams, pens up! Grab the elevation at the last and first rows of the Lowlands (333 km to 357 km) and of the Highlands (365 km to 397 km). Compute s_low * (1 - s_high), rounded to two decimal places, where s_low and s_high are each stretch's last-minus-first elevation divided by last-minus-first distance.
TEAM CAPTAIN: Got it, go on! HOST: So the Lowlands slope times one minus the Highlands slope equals 0.27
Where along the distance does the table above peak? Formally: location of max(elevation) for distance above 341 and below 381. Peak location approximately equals 355.0 km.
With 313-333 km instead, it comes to 331.0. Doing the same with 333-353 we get 339.0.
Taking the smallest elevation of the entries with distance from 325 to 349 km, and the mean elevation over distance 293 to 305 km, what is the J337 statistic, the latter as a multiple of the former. 1.4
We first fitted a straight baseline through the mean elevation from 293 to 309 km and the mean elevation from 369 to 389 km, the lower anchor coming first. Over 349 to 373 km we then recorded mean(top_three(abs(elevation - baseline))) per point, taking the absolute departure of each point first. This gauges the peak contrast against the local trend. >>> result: 5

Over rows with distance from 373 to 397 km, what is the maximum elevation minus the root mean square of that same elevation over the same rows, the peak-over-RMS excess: 1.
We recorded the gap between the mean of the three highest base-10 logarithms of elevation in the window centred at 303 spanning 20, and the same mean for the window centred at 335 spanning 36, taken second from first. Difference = -0.045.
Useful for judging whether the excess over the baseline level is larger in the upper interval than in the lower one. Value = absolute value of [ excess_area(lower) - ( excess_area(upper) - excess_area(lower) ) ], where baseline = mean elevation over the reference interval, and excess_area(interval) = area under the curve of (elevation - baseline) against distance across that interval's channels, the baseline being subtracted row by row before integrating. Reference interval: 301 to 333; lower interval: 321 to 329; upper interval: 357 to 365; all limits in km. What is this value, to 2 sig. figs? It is 66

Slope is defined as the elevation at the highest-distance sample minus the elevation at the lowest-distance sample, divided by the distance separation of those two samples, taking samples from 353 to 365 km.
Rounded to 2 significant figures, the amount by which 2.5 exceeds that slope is 3.3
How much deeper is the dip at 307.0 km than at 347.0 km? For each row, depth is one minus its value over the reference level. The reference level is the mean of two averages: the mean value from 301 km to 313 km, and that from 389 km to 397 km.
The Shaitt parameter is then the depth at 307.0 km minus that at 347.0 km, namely -0.324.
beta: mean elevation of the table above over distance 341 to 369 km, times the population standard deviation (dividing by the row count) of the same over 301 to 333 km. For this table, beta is 182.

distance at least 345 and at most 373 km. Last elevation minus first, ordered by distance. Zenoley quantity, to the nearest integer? 32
